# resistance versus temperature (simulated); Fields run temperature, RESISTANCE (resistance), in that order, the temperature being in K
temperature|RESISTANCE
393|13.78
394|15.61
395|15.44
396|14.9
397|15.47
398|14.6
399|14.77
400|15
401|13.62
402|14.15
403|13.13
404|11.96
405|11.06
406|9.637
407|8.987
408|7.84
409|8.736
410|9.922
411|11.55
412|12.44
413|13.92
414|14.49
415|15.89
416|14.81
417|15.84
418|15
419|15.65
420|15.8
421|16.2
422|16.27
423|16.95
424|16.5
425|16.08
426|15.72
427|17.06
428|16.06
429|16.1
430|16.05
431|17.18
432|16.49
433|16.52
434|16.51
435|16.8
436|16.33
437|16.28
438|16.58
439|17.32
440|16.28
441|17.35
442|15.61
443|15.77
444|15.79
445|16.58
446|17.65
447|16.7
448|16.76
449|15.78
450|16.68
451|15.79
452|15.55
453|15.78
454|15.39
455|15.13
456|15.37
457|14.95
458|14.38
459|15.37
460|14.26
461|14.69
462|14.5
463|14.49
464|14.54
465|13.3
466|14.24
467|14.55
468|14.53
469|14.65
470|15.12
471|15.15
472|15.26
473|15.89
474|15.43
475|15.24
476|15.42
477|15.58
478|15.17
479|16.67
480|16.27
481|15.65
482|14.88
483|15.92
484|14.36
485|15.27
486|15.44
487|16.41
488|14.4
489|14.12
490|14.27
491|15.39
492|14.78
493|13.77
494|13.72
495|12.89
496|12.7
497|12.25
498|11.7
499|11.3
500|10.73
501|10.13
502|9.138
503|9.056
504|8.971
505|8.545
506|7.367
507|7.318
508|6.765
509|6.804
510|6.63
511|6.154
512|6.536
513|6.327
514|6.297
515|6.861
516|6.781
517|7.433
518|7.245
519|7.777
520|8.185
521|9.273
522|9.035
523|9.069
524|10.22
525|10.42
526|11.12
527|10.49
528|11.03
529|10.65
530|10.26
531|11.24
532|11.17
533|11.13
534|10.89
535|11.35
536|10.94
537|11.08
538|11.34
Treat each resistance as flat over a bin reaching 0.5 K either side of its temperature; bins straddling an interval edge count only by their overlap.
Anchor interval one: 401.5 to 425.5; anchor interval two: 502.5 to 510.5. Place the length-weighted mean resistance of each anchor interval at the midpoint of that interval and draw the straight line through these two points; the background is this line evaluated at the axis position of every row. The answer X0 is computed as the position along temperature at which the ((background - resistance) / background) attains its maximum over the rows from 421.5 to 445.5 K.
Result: 426 K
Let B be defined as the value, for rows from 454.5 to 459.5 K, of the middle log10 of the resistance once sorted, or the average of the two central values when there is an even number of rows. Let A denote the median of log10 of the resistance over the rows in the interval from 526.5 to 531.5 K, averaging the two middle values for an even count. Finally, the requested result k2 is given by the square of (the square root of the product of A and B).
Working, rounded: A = 1.03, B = 1.18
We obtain 1.21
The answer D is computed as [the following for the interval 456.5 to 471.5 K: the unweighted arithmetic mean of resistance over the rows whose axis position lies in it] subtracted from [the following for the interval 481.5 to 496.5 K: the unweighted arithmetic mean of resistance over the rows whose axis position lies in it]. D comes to 0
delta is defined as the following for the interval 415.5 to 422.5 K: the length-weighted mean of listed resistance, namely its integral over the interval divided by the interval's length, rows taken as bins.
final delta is 15.7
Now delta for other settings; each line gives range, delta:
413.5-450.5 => 16.3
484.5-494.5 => 14.8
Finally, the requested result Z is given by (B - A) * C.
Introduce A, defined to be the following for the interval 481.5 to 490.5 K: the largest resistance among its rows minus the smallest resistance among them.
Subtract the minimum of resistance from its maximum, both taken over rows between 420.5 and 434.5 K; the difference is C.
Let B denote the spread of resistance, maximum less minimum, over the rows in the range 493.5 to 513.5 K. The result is 8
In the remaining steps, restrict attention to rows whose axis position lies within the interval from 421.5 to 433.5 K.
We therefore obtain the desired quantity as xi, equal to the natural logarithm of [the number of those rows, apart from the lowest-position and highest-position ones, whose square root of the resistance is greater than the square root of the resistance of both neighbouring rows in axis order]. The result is 1.39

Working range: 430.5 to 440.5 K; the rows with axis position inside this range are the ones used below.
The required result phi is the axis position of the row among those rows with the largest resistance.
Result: 439 K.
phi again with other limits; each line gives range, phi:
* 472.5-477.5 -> 473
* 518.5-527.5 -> 526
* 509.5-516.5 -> 515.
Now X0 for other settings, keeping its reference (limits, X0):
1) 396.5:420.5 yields 408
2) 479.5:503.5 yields 503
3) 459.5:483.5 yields 465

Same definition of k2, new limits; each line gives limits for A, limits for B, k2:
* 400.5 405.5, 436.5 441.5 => 1.36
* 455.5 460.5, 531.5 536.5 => 1.23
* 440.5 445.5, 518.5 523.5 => 1.15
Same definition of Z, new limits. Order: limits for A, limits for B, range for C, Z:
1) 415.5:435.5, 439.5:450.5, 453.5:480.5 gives -1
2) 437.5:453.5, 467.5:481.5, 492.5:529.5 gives 0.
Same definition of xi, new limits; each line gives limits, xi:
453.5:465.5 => 1.39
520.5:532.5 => 1.10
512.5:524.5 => 1.10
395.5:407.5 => 1.10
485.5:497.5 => 0.69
